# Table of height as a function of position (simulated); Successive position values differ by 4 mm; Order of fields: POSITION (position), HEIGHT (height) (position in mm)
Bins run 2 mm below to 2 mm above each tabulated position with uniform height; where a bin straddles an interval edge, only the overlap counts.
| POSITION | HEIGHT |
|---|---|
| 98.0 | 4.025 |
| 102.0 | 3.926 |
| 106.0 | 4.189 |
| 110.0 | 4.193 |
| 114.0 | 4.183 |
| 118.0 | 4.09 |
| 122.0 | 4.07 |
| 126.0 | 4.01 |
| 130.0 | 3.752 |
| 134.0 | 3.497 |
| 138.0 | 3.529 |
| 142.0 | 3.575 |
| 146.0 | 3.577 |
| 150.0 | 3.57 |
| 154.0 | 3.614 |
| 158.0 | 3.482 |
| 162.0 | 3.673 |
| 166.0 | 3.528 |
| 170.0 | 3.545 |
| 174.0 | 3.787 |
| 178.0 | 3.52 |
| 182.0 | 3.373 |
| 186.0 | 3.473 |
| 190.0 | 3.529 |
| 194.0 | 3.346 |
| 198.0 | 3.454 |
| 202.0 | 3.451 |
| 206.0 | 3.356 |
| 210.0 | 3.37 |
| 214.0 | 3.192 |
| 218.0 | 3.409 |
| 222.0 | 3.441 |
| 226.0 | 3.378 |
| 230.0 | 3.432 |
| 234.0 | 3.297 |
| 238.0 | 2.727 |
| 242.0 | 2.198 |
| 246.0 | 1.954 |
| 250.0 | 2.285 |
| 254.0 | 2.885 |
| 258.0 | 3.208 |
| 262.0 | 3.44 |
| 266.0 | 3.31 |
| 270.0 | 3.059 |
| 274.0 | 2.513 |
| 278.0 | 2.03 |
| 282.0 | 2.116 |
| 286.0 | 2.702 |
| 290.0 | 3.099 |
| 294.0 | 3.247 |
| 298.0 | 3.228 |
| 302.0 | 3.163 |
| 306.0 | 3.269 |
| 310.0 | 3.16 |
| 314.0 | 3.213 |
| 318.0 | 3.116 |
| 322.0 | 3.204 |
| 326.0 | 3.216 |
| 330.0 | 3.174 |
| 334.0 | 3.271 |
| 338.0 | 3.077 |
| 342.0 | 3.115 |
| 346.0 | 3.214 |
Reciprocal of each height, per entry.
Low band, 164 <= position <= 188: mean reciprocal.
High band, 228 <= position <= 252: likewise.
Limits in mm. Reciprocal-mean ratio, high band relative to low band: 1.4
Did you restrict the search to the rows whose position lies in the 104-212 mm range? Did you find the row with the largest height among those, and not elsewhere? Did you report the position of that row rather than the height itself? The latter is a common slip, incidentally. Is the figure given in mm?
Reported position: 110.0 mm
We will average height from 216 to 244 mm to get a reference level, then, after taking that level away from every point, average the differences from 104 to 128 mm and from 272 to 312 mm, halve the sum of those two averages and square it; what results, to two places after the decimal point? 0.13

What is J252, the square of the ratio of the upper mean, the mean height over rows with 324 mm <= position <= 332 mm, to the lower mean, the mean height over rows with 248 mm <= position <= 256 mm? 1.5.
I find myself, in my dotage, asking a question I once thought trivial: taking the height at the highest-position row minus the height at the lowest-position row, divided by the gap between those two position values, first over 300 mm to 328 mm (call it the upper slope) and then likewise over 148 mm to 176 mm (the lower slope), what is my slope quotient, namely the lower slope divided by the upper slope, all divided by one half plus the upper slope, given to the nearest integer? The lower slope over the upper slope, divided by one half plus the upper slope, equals 8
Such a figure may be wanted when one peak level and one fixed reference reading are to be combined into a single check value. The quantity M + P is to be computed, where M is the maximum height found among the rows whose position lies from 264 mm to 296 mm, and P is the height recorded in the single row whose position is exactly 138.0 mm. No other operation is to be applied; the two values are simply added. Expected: 6.8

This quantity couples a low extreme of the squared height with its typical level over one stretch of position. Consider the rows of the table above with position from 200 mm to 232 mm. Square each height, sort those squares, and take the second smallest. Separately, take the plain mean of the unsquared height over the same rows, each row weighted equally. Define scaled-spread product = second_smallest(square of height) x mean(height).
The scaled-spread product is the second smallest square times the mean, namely 38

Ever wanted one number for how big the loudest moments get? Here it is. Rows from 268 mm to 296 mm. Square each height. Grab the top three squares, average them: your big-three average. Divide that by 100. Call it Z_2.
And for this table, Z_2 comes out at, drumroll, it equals 0.098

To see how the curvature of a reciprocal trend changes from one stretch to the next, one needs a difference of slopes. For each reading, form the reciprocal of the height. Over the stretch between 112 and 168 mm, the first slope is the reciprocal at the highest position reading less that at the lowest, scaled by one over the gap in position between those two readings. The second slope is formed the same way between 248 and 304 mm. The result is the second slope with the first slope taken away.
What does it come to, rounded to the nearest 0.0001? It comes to -0.0032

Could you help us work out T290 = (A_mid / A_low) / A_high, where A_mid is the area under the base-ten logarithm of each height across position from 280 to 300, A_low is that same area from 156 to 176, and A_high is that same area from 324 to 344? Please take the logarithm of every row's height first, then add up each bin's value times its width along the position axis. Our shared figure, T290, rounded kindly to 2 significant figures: 0.081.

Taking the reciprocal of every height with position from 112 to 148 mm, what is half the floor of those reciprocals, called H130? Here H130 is 0.120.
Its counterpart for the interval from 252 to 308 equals 0.145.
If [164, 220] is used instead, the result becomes 0.132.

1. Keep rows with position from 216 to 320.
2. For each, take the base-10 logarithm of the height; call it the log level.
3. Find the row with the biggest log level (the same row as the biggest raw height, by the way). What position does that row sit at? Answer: 222.0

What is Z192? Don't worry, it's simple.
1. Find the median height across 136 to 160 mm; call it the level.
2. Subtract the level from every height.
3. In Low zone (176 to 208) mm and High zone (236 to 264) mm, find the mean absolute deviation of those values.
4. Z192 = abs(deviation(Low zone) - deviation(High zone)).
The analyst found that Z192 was 0.39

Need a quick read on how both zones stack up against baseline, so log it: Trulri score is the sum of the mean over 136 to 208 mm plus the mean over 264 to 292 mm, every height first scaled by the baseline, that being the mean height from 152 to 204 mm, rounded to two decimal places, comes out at 1.76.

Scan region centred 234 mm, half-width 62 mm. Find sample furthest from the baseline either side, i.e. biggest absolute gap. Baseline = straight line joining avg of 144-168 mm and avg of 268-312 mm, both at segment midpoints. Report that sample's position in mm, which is 246.0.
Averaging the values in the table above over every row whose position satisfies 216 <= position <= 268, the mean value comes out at 3.00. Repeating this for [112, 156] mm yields 3.77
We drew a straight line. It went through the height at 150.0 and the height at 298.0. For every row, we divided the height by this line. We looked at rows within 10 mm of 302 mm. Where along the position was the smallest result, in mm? 302.0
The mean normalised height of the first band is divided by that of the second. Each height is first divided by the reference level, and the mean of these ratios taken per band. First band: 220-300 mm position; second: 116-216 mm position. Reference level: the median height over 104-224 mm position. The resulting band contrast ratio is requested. 0.80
